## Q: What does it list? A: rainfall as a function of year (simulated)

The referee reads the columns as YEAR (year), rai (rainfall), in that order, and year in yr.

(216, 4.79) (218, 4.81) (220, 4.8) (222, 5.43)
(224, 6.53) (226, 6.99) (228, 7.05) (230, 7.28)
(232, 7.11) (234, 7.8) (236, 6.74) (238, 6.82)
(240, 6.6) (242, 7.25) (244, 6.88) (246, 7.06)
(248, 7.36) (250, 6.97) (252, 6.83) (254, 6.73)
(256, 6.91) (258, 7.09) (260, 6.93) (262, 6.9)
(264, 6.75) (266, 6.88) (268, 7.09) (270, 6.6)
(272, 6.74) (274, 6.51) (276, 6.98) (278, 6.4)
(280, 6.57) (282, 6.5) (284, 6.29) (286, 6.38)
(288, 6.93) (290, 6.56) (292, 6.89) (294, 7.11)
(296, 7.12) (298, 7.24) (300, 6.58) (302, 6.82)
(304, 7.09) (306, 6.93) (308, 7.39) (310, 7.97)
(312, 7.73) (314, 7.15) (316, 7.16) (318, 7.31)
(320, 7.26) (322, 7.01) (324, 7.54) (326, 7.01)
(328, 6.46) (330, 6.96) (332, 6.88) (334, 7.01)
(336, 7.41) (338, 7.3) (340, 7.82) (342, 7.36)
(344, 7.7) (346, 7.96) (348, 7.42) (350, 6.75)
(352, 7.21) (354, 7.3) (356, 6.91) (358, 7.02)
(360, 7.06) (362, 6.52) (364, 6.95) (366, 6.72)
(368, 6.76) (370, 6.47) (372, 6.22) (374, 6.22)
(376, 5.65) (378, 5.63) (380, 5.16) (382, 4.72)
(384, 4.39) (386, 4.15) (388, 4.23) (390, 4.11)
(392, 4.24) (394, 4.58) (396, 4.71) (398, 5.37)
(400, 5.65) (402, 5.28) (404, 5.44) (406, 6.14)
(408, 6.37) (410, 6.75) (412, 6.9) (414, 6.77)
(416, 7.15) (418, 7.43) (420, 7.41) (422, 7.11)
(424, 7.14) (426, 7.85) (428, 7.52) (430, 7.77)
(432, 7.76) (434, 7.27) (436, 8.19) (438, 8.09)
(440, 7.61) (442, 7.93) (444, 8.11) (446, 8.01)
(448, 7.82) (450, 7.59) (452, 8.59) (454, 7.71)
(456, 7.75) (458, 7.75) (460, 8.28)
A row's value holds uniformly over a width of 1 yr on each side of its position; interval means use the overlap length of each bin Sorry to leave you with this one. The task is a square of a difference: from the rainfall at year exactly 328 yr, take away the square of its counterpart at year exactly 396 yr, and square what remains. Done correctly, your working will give 247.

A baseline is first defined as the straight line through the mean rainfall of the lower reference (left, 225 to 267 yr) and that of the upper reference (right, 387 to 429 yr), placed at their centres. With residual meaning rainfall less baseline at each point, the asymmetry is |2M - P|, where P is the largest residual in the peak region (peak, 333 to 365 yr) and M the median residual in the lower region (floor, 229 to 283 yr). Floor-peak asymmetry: 1.6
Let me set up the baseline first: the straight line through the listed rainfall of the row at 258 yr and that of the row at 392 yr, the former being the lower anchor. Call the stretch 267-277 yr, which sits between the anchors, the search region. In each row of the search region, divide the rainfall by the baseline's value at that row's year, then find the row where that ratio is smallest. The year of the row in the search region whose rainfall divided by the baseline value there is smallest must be 274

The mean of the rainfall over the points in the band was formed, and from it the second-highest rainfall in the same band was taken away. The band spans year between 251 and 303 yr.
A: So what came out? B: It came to -0.3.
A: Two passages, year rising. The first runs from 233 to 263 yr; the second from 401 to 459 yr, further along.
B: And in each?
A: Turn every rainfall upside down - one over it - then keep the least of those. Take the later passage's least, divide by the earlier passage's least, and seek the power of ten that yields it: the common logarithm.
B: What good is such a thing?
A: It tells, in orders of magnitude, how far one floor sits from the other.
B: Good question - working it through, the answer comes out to -0.04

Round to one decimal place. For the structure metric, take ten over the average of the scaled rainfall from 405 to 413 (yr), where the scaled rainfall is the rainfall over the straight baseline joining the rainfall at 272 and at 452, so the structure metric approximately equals 12.5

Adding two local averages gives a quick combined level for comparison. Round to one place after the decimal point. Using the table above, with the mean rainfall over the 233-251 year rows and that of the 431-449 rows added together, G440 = 14.9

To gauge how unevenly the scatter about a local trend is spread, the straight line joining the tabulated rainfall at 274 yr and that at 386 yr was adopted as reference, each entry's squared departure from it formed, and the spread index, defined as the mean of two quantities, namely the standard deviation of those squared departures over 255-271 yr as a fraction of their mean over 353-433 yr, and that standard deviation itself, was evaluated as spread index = 0.0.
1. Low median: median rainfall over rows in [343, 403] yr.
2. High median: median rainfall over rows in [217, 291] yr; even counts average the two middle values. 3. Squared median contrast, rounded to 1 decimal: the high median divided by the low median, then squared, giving 1.2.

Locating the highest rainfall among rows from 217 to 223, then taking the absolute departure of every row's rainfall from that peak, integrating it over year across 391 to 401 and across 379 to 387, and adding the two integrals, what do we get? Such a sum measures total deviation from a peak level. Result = 13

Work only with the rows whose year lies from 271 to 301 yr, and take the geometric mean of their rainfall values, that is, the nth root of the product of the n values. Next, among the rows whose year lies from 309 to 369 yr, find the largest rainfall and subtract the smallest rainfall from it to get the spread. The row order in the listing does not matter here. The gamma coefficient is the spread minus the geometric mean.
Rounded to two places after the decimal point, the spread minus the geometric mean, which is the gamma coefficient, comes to -5.20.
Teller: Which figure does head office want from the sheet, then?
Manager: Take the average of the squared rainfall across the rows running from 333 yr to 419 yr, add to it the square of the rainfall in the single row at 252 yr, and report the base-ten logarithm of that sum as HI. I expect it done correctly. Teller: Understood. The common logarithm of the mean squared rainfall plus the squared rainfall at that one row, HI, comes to 1.94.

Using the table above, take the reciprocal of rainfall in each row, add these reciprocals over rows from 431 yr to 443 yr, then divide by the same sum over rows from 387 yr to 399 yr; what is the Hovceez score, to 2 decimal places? 0.58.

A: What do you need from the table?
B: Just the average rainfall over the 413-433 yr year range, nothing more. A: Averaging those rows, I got 7.39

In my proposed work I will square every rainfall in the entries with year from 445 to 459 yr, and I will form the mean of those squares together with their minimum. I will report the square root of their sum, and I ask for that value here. 11.0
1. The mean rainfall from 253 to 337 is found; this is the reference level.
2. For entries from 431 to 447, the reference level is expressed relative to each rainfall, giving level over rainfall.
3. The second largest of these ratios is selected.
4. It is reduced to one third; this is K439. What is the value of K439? 0.30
